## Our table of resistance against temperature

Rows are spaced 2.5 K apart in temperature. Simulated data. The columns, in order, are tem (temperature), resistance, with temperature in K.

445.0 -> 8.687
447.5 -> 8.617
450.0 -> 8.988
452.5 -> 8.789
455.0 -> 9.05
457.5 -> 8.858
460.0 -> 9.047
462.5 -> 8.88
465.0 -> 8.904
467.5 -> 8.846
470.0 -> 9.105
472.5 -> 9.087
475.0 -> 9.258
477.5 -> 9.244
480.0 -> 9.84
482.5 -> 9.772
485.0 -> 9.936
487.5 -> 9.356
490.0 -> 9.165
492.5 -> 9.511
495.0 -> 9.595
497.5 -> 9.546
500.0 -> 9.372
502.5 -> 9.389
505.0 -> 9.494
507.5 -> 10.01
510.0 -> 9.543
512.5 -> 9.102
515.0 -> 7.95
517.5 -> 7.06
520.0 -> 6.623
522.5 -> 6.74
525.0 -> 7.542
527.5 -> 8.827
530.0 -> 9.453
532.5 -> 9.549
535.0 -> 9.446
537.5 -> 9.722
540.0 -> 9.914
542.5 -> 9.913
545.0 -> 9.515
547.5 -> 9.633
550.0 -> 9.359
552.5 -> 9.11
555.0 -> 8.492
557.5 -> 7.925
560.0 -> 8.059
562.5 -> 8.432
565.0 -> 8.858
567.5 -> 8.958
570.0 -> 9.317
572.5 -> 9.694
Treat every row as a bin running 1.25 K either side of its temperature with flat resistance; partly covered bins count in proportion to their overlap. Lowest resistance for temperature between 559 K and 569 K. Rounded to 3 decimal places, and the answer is 8.059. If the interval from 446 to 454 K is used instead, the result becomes 8.617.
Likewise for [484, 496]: 9.165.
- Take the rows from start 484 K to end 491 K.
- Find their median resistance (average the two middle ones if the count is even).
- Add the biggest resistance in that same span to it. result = 19.3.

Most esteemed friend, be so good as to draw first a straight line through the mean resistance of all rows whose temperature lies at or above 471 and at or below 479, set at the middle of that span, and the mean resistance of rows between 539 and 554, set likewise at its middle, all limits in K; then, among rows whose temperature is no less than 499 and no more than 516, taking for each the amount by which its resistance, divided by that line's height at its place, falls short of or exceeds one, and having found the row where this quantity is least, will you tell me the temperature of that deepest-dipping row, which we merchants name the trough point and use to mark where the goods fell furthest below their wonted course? 515.0 K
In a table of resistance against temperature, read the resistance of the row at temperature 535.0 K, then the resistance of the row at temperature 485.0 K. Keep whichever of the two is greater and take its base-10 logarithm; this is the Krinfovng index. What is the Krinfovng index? 0.997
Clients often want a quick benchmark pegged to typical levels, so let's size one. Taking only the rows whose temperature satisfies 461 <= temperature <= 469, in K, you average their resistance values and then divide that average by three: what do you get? 3.0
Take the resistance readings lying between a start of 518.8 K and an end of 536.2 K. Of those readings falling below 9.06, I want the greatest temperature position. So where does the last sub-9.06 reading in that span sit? 527.5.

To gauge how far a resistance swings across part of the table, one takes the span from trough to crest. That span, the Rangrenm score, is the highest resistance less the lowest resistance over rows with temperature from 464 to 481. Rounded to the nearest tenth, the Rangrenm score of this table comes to 1.0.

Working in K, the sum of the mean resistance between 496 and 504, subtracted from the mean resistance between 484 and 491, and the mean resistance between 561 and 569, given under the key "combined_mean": 8.8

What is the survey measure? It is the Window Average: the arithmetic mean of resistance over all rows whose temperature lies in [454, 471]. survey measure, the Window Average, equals 9.0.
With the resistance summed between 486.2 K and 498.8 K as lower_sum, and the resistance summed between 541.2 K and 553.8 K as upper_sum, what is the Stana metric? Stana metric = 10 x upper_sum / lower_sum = 10.1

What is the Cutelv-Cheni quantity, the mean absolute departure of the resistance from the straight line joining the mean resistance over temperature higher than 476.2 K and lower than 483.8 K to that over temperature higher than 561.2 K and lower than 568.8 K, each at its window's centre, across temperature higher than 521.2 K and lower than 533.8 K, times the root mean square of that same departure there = 1.4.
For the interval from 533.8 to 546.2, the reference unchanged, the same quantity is 0.5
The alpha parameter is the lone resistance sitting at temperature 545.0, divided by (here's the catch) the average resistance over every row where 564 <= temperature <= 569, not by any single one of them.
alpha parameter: 1.07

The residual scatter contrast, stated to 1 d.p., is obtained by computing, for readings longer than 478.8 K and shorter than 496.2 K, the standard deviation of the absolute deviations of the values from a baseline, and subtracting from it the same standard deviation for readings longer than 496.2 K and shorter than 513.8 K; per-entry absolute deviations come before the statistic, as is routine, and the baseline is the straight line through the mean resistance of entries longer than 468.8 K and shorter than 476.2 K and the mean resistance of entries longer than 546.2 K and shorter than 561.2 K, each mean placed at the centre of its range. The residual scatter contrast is 0.0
